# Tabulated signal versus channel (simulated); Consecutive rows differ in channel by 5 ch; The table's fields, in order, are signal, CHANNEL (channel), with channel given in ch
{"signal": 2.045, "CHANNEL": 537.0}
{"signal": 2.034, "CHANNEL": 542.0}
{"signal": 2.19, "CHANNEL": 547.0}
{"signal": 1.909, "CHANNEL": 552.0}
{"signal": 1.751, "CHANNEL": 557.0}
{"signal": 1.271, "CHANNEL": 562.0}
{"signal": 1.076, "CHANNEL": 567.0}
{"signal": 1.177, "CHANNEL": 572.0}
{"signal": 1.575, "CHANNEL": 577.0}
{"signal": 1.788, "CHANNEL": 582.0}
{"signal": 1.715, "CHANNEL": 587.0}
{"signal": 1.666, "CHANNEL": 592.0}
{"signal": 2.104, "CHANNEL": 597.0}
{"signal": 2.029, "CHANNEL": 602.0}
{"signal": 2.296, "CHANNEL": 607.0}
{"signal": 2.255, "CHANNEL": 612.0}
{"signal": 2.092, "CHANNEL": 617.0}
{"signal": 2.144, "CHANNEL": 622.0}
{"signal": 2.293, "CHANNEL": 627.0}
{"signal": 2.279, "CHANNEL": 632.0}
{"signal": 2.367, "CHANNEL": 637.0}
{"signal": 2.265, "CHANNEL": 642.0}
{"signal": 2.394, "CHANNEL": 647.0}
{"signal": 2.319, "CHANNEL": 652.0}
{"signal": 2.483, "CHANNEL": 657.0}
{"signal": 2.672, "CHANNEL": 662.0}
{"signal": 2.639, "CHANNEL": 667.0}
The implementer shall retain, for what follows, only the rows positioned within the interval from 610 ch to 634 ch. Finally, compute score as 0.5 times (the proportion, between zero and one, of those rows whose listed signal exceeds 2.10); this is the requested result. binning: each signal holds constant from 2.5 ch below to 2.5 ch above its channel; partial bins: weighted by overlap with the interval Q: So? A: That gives 0.40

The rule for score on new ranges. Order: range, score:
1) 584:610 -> 0.20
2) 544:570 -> 0.10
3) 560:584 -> 0.00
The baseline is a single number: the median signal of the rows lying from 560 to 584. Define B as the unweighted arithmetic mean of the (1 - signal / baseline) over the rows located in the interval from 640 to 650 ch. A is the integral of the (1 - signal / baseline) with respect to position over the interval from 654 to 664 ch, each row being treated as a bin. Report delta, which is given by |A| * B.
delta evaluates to -8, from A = -10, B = -0.83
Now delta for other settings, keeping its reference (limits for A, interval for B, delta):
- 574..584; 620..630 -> -2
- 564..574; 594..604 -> -1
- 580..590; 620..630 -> -3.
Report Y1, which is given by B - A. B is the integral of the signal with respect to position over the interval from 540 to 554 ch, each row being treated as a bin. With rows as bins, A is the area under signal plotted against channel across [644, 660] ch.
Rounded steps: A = 38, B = 28.7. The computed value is -10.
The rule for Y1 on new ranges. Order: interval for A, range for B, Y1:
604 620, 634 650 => 2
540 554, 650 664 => 6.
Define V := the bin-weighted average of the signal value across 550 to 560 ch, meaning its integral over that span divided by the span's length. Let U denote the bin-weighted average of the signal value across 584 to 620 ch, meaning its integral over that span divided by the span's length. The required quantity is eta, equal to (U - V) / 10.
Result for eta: 0.02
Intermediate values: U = 2.0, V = 1.80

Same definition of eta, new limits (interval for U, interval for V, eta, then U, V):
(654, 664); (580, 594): 0.08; 2.6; 1.72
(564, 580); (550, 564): -0.04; 1.3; 1.65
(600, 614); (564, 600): 0.06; 2.2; 1.59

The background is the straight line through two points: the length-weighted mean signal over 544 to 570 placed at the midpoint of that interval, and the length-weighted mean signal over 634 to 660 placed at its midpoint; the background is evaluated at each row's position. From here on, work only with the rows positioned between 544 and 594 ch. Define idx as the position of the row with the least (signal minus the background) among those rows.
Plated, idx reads 567.0 ch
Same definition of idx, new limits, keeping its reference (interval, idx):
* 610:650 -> 642.0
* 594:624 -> 617.0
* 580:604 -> 592.0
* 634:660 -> 652.0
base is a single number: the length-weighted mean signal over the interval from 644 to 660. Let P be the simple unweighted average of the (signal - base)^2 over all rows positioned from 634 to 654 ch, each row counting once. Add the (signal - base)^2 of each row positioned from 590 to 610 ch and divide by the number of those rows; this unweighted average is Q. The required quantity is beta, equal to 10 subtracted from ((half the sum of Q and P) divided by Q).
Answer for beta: -9.5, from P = 0.01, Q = 0.196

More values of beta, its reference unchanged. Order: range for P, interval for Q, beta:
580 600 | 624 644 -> 6.0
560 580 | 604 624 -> 3.8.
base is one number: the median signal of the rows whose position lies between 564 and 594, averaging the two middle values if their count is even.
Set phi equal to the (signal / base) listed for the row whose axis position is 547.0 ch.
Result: 1.35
